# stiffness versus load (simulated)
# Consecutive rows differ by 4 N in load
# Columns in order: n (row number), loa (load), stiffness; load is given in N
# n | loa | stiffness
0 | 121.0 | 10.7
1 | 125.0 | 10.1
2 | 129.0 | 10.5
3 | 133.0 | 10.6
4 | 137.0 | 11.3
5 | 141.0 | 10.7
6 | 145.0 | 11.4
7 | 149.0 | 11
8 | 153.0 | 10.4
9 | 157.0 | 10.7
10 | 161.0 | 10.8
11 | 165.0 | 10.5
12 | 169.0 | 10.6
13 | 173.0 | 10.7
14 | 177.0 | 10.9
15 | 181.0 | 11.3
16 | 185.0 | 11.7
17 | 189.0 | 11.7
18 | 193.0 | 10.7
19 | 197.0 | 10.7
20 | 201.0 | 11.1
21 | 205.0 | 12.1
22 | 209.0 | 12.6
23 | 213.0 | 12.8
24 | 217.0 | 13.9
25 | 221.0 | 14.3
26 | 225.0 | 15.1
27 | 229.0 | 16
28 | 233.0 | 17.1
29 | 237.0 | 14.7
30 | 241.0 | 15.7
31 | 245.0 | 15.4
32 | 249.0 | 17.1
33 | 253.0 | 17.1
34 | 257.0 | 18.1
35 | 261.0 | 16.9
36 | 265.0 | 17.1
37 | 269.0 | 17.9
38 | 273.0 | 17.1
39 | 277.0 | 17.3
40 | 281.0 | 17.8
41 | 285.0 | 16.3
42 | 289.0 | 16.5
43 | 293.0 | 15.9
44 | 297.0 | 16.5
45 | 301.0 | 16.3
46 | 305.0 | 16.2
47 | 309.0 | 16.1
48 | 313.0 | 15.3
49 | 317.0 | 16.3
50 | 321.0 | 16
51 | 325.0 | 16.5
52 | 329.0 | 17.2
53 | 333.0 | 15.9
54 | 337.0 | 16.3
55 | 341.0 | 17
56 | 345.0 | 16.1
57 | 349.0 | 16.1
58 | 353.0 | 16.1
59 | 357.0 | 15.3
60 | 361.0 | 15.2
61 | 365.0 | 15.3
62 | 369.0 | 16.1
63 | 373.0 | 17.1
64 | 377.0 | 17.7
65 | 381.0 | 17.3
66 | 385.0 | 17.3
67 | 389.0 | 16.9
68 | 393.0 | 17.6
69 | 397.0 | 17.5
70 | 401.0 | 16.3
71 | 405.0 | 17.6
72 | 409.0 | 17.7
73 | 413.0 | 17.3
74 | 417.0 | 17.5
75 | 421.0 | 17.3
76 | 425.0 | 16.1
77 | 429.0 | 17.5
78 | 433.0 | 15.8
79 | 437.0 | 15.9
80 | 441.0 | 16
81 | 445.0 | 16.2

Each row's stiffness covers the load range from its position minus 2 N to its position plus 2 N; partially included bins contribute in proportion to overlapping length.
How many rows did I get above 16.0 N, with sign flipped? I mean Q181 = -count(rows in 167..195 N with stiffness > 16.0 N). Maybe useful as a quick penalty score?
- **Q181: 0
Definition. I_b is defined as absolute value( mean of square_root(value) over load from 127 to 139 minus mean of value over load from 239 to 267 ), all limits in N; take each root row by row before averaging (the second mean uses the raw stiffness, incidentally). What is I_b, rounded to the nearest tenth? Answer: 13.5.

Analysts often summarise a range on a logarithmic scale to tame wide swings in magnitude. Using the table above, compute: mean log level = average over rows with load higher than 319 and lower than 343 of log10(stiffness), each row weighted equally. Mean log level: 1.217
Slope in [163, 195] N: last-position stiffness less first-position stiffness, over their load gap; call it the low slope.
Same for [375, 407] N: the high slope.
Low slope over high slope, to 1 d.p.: -2.0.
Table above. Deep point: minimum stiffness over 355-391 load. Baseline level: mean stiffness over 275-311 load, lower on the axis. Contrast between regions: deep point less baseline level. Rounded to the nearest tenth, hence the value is -1.3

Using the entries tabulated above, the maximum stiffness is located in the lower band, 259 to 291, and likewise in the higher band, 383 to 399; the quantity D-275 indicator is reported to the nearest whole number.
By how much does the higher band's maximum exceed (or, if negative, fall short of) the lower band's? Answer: 0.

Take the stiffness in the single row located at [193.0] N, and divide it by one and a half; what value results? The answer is 7.1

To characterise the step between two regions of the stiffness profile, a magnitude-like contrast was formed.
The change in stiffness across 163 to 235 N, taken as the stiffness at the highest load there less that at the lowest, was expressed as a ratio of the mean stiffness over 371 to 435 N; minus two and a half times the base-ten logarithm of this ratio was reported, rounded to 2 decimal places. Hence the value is 1.04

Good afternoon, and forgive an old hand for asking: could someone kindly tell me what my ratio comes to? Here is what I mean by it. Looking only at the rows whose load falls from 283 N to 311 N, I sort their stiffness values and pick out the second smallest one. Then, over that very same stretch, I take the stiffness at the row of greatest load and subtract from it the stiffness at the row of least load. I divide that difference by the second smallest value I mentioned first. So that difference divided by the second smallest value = -0.012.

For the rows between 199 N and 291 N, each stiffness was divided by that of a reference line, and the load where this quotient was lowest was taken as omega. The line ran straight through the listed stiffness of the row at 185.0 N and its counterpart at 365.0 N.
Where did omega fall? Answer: 201.0 N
